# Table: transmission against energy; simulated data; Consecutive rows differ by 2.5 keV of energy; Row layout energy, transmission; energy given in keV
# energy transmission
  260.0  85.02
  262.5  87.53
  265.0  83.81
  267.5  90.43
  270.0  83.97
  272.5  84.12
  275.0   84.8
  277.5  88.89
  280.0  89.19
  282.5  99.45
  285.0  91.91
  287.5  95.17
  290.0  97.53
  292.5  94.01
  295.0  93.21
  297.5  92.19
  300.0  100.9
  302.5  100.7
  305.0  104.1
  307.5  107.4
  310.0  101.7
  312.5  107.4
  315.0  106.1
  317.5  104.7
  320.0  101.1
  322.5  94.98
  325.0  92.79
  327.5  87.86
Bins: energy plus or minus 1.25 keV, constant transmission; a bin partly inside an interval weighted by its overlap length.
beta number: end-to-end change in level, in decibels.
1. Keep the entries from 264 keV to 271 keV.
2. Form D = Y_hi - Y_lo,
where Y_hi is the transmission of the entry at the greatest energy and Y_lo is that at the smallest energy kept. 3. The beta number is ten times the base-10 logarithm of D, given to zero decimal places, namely -8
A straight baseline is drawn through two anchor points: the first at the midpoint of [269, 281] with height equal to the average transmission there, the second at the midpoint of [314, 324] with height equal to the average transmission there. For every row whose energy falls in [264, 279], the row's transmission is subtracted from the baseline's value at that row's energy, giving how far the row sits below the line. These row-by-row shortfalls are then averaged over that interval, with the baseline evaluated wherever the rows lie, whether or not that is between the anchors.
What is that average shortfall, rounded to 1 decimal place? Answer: -1.1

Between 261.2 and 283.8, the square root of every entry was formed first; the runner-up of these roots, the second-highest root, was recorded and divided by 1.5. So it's 6.34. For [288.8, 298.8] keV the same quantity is 6.46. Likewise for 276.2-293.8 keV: 6.58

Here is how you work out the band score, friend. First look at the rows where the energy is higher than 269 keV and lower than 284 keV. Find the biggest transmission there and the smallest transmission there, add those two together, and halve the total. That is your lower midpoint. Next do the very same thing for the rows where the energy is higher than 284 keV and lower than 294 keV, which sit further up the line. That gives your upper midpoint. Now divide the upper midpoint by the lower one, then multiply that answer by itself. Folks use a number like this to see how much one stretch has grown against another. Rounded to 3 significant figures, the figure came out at 1.07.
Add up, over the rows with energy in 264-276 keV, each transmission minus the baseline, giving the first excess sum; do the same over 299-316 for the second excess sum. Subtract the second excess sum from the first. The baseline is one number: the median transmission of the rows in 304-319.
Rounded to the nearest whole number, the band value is -90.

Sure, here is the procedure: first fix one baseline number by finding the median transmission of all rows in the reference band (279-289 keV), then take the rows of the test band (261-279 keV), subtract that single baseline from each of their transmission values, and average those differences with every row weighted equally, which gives -7.3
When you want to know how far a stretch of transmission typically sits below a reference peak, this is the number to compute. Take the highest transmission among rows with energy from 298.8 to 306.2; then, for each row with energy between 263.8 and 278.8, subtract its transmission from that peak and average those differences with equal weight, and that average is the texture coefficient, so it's 18.1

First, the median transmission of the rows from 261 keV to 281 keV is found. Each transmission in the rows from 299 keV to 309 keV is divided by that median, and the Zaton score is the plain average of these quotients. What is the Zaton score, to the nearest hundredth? 1.20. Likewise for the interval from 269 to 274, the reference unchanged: 0.98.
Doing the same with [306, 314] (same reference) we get 1.22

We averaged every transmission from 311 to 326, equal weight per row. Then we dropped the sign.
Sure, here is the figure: 101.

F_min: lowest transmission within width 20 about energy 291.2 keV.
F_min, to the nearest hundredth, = 91.91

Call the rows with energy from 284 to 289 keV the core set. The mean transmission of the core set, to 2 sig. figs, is 94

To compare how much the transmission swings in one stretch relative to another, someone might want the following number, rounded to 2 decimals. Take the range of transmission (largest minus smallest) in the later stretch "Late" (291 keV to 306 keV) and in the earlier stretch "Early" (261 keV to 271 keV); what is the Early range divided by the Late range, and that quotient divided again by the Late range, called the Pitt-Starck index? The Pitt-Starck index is 0.05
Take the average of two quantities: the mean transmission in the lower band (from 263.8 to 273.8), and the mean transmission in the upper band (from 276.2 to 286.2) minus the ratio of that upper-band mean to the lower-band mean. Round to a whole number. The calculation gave 88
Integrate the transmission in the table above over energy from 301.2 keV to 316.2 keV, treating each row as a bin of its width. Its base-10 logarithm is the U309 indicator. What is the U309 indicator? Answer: 3.20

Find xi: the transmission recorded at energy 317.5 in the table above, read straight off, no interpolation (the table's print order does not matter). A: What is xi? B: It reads 104.7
